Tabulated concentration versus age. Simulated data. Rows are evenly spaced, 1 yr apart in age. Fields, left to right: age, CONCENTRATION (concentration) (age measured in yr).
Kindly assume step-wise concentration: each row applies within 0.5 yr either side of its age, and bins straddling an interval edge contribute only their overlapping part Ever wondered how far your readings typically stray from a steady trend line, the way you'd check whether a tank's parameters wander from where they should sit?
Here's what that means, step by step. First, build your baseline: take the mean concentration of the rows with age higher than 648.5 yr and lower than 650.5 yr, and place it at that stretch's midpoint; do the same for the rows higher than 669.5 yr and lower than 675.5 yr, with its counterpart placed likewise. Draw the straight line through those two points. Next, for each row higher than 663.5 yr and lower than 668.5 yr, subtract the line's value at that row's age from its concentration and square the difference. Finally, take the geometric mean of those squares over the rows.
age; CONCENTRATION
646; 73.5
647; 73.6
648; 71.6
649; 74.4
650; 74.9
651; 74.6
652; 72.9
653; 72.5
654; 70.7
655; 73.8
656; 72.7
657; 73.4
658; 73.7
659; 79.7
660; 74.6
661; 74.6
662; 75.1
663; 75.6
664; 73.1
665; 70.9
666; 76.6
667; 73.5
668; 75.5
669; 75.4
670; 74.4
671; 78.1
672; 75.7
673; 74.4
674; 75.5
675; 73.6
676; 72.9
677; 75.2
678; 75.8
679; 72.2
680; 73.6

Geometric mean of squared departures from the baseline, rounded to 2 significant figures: 2.1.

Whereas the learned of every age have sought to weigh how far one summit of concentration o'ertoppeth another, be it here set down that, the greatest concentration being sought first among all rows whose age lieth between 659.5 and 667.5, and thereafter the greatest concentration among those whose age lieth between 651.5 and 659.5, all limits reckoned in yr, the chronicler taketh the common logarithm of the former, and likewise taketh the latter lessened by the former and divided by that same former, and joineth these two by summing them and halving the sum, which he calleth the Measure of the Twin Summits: 0.96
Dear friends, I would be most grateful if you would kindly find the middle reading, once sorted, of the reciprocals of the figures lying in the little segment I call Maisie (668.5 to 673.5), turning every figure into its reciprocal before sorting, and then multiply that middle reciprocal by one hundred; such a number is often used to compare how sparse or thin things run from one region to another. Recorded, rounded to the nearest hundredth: 1.33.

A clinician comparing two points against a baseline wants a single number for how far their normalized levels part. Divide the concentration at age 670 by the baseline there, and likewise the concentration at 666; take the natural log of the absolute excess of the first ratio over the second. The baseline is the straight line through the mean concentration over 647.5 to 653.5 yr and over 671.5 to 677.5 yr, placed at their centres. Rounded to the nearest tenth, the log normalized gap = -3.4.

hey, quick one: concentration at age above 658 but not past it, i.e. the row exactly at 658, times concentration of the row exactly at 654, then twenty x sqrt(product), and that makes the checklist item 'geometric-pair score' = 1444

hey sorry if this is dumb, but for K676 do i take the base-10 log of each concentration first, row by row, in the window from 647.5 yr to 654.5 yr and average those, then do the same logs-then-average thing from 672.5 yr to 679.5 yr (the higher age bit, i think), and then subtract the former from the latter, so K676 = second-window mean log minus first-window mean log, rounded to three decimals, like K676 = 0.007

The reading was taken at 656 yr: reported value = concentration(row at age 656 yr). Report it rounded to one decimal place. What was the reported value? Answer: 72.7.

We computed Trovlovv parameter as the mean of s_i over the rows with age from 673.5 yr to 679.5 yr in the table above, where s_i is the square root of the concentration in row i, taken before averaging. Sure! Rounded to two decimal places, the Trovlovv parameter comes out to 8.61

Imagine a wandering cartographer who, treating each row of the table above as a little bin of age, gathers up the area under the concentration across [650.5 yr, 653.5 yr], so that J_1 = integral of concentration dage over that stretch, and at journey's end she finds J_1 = 220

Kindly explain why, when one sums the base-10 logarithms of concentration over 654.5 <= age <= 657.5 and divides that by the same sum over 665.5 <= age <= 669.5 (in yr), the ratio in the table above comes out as 0.75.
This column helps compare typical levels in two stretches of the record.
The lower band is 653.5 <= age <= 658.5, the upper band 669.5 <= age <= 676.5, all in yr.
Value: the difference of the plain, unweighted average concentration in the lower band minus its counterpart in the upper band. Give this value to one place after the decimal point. -2.1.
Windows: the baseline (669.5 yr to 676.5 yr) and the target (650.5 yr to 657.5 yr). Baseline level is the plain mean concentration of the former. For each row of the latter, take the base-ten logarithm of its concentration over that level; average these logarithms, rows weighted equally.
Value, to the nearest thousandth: -0.012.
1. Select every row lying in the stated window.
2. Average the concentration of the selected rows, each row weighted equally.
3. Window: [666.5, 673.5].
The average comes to 75.3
